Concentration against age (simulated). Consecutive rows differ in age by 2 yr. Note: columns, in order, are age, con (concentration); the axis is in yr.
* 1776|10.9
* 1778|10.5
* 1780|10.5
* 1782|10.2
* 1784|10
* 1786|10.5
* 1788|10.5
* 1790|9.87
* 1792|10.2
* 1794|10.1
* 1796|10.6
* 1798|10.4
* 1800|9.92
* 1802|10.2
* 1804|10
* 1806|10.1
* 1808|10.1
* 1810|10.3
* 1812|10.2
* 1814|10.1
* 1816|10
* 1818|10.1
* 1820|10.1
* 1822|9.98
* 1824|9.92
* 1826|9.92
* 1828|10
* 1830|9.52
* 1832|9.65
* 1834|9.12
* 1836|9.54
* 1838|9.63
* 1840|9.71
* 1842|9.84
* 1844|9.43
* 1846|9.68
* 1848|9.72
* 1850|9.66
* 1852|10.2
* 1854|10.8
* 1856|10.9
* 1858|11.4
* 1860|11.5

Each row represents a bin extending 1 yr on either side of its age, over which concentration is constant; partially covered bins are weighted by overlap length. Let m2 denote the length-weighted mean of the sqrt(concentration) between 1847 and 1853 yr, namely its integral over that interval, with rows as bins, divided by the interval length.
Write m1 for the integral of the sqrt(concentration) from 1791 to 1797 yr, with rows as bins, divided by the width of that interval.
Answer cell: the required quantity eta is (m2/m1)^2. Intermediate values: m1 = 3.21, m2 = 3.14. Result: 0.96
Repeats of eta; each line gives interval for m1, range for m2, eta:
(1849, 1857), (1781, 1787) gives 0.99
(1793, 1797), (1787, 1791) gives 0.98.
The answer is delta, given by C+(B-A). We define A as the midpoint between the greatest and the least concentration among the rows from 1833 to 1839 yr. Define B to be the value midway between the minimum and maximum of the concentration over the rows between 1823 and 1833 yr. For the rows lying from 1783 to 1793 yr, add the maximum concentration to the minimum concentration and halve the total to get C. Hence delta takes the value 10.6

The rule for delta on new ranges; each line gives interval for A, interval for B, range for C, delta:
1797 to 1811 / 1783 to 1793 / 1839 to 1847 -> 9.7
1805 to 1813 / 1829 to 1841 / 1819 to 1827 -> 9.2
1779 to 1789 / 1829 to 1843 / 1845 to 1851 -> 8.9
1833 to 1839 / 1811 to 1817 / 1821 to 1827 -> 10.7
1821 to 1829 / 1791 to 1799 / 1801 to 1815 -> 10.5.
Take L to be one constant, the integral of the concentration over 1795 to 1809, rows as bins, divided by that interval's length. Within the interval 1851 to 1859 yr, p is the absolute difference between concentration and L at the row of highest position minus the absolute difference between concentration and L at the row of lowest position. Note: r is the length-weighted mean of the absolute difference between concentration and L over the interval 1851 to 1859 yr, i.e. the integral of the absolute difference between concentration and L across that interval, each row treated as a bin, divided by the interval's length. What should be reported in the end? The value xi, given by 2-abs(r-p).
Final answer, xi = 1.44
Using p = 1.2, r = 0.64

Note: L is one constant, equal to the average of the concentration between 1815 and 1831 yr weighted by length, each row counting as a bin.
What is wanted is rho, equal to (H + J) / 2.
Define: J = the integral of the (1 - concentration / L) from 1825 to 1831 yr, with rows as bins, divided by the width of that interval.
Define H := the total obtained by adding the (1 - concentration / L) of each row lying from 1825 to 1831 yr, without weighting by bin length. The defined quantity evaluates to 0.026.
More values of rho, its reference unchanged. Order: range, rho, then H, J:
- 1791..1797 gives -0.072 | -0.108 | -0.036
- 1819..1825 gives -0.012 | -0.017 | -0.006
